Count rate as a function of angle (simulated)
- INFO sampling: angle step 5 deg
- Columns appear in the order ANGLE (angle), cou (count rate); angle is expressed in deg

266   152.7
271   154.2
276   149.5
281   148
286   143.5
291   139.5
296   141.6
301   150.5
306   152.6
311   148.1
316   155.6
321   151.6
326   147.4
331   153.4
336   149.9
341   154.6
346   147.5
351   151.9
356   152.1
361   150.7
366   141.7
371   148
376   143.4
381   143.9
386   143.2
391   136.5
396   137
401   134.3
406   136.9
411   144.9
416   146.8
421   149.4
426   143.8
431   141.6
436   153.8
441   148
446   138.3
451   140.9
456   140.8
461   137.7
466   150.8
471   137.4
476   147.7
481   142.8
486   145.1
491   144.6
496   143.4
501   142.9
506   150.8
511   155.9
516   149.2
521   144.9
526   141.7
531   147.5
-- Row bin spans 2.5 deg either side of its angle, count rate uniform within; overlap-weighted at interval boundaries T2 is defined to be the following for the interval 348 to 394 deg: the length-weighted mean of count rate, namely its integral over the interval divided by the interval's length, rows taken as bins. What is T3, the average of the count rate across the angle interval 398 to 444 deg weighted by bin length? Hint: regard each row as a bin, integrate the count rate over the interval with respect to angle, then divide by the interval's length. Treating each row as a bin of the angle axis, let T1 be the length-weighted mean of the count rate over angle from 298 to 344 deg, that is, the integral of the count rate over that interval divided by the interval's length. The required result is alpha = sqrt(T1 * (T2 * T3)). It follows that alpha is 1783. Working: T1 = 151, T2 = 146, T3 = 144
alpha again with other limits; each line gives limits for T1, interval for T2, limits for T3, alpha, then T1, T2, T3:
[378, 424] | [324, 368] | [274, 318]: 1770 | 141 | 150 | 148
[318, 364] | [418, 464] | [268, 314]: 1791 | 151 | 144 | 148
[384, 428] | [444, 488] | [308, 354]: 1744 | 141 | 142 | 151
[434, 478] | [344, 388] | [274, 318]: 1766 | 144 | 147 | 148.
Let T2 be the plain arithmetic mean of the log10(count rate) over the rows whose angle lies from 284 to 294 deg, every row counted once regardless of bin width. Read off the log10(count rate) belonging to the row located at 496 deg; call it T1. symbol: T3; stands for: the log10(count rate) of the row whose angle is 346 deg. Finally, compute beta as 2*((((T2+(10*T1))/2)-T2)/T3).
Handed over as 8.95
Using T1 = 2.16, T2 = 2.151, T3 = 2.169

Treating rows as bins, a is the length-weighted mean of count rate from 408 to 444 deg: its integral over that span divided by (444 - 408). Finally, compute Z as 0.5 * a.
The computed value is 73.3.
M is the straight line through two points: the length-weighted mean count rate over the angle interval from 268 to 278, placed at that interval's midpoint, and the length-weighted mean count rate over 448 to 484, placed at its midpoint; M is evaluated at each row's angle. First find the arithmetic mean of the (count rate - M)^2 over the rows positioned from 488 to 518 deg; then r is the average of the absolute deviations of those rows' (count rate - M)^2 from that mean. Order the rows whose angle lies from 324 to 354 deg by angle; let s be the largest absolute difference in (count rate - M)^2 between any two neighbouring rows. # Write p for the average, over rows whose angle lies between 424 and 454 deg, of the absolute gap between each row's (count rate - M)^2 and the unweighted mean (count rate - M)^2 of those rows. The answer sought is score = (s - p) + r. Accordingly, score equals 78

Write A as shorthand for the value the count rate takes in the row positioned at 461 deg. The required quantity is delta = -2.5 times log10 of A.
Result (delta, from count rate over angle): -5.35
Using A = 137.7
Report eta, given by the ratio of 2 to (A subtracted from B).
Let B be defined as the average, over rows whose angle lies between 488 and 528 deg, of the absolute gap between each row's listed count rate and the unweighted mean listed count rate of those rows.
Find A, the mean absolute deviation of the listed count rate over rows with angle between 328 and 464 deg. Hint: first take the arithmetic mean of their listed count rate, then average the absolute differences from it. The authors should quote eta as -1.88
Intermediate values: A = 5.0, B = 4.0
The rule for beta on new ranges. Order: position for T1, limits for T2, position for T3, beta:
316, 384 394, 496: 9.17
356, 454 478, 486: 9.10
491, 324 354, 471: 9.08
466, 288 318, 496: 9.10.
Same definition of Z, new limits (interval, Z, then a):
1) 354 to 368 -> 74.1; 148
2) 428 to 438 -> 73.6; 147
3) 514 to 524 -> 73.3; 147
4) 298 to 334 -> 75.6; 151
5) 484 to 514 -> 73.6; 147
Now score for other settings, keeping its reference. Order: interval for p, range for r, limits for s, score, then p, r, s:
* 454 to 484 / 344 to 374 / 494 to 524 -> 152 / 16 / 9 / 159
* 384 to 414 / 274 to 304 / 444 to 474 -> 48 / 40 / 44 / 44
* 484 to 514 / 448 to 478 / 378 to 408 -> 26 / 73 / 15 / 84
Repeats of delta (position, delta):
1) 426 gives -5.39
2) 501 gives -5.39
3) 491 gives -5.40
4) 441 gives -5.43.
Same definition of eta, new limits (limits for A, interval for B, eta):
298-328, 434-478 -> 0.63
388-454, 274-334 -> -1.75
